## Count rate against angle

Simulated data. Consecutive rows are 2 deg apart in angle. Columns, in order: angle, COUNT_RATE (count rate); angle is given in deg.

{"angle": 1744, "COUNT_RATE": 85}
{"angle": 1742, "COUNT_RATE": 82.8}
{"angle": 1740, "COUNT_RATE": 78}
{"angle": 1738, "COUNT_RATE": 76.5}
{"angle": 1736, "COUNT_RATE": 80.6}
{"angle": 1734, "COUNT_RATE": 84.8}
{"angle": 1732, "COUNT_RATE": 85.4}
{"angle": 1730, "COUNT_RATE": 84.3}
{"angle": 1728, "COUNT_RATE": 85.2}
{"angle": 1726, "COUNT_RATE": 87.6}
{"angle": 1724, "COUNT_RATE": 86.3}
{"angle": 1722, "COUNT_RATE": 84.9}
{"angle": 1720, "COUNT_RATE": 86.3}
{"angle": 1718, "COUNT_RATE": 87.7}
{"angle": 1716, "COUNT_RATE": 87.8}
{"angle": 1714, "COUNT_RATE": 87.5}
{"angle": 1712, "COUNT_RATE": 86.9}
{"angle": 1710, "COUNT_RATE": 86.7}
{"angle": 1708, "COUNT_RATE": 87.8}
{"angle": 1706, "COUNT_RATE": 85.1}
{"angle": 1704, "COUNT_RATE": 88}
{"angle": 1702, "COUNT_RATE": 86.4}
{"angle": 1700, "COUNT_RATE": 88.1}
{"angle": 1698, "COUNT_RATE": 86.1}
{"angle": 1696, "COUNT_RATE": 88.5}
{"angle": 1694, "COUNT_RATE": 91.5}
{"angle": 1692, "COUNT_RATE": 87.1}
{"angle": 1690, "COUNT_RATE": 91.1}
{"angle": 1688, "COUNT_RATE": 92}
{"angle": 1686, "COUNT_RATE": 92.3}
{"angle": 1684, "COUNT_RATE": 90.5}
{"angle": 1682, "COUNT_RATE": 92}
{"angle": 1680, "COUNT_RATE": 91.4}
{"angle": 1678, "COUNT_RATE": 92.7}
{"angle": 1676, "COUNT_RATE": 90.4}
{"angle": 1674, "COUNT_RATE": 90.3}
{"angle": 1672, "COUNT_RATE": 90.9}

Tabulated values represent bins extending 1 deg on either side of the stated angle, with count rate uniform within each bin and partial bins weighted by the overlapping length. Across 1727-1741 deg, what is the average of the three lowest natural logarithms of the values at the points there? 4.36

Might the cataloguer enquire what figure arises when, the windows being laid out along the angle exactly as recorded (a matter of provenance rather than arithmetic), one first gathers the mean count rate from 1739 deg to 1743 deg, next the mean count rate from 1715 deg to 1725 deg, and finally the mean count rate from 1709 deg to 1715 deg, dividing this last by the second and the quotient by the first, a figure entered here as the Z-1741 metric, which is 0.0125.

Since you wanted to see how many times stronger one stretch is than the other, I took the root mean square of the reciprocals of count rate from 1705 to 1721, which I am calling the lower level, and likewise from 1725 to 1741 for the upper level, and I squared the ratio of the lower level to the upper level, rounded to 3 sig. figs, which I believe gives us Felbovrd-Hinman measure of 0.901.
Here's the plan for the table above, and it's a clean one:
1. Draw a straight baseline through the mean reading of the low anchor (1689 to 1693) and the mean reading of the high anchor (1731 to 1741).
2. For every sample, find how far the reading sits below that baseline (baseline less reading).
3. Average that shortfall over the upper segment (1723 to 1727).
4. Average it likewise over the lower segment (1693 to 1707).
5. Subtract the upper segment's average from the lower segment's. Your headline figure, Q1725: 3.7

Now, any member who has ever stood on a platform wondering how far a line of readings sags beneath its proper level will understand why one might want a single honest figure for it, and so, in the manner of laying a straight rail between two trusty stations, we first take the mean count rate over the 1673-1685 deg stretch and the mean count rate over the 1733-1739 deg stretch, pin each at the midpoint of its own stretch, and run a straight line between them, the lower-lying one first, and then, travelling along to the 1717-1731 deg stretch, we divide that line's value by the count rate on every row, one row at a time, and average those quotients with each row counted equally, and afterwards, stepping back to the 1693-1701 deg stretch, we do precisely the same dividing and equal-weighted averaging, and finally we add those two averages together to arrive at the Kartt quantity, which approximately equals 1.96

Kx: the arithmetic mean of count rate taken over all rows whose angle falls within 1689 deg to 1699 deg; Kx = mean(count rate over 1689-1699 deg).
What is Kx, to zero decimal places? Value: 89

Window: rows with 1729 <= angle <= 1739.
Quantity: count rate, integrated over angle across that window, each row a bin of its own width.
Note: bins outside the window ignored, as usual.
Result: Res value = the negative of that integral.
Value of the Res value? -823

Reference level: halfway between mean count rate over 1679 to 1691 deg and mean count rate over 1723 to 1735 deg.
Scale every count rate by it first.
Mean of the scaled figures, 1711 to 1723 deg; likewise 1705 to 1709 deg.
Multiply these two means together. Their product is 0.957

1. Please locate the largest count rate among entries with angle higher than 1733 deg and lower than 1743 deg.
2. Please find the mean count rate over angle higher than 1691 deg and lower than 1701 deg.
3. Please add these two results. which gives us 173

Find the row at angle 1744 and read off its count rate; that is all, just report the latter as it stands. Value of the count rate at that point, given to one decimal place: 85.0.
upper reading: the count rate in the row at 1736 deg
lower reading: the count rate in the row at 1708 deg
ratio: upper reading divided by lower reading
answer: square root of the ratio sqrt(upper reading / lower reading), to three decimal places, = 0.958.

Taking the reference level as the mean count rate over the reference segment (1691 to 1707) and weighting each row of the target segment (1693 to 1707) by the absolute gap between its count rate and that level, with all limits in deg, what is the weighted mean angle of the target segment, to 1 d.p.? 1699.0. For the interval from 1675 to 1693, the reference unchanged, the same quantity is 1683.2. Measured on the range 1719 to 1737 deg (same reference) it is 1730.5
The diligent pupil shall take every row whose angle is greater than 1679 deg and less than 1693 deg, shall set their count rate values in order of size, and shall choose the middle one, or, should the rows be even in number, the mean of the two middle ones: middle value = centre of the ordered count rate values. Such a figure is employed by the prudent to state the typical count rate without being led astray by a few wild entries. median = 91.4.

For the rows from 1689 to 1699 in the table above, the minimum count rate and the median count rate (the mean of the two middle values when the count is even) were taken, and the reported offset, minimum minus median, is -2.4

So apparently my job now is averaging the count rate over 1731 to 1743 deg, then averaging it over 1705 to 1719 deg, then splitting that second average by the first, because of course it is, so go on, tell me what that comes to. 1.07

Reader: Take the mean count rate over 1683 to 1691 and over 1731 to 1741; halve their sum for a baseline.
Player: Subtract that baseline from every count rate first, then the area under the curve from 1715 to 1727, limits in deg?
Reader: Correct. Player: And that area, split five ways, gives 1.2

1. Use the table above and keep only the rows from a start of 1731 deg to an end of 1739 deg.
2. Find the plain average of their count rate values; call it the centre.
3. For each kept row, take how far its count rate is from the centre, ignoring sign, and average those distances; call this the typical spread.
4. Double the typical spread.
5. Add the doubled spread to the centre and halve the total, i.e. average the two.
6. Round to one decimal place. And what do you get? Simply 44.2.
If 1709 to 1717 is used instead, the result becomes 44.0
